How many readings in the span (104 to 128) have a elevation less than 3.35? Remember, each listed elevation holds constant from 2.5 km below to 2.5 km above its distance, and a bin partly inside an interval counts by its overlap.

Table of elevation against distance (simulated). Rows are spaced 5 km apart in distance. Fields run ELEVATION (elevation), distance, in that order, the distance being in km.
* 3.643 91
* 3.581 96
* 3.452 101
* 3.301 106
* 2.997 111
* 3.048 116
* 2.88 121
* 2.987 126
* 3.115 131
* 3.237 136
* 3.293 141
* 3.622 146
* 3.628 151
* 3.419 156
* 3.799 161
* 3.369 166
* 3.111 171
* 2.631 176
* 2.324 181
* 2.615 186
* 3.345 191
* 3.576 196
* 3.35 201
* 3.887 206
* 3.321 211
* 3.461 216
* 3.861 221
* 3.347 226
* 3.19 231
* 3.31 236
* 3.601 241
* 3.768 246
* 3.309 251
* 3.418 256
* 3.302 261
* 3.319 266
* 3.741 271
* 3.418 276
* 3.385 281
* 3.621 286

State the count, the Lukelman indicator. 5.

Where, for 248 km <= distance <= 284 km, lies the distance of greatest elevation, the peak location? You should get 271 km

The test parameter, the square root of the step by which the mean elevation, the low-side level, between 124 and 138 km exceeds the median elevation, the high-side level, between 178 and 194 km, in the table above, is 0.71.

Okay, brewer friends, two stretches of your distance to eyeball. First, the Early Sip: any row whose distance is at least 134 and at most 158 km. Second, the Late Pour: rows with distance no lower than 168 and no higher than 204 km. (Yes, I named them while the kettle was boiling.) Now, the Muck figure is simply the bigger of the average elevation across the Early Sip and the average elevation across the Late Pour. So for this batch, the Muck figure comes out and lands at 3.44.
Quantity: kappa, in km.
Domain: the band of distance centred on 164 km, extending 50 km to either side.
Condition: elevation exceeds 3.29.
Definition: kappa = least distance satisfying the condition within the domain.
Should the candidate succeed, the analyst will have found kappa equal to 141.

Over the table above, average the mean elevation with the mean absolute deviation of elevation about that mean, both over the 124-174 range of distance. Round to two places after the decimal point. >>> 1.78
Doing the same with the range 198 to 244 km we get 1.84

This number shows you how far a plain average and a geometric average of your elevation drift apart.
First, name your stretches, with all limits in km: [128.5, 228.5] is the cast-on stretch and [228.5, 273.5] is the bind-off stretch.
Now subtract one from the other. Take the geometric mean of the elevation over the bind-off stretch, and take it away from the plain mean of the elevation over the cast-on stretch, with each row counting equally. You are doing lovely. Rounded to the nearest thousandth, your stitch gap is -0.119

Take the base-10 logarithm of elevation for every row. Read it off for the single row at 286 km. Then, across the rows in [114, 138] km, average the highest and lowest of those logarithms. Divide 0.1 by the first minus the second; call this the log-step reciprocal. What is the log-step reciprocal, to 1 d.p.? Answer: 1.4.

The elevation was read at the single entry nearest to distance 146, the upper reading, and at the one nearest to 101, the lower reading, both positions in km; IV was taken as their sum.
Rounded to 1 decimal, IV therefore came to 7.1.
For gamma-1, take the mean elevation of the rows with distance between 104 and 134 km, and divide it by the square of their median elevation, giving 0.334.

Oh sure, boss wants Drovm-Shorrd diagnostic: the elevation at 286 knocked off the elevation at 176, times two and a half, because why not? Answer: -2.5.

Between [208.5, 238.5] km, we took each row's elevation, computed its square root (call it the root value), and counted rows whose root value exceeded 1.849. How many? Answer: 2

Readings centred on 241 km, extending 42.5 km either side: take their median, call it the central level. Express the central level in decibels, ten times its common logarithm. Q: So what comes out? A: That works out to 5.30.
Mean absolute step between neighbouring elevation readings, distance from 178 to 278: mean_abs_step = 0.31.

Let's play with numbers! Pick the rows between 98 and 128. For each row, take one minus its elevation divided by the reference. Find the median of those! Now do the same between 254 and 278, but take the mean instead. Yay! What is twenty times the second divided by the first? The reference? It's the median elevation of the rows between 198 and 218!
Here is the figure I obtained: -1.8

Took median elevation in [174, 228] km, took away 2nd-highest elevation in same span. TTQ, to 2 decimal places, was -0.51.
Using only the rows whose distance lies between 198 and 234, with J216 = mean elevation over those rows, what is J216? 3.49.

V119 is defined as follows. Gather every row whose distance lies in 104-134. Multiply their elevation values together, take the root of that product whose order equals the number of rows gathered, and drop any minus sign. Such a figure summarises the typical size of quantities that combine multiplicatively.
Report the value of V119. 3.05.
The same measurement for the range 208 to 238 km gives 3.41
